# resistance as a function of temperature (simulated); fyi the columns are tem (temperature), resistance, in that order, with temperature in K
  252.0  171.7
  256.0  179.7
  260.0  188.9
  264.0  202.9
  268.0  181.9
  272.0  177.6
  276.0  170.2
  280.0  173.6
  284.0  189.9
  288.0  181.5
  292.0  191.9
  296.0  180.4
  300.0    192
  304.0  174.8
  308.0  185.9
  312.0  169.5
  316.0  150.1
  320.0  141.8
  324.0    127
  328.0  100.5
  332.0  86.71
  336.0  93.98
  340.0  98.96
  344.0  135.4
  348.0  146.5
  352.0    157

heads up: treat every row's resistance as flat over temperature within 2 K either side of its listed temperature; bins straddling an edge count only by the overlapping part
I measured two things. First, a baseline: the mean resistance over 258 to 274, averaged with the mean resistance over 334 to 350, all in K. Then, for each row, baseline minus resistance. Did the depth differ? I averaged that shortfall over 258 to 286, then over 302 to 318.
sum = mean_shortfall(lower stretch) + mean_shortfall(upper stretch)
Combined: -47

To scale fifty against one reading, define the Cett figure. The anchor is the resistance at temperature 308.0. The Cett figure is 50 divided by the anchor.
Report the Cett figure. 0.27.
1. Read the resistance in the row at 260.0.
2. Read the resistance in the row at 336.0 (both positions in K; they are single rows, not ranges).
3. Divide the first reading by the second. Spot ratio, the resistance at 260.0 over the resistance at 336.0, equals 2.0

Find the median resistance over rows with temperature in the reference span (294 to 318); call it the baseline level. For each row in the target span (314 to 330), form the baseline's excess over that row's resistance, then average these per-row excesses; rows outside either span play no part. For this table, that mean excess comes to 48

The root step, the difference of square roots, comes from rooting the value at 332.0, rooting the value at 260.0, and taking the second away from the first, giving -4.4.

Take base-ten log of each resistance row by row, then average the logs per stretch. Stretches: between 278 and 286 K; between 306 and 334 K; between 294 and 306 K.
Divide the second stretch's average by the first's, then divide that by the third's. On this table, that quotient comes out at 0.416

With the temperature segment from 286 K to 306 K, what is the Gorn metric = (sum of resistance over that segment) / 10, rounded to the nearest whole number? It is 92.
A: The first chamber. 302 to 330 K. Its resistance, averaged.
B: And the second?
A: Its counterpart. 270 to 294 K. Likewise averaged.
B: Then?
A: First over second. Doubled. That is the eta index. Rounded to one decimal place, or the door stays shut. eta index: 1.7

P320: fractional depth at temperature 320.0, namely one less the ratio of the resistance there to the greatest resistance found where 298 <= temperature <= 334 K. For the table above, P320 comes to 0.26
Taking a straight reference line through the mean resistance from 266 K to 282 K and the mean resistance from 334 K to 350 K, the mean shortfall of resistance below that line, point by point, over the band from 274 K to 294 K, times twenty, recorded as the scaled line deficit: -280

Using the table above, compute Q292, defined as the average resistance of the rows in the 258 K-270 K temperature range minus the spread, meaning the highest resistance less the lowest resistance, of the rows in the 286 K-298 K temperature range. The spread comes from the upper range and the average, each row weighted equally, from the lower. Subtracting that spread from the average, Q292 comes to 180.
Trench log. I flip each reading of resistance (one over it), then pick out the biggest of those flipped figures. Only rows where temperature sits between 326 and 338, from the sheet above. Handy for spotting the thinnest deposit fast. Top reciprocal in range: 0.012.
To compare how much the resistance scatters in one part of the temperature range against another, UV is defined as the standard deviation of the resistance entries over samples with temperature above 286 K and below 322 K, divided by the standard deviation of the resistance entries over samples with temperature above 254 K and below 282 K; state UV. 1.6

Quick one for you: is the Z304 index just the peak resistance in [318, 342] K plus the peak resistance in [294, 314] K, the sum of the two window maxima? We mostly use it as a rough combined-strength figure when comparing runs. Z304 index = 334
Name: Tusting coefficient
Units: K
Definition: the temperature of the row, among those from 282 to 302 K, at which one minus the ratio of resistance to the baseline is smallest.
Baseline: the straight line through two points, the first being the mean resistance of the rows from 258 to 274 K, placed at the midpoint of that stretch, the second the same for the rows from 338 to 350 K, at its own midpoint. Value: 300.0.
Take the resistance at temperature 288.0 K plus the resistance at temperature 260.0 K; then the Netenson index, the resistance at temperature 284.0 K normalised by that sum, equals 0.51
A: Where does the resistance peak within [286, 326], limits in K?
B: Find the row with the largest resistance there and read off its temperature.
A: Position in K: 300.0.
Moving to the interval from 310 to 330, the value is 312.0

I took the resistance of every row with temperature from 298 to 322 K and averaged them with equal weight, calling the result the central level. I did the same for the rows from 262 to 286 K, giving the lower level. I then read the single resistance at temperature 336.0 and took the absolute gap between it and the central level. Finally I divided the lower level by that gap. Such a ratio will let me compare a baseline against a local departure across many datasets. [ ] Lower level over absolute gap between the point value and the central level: 2.4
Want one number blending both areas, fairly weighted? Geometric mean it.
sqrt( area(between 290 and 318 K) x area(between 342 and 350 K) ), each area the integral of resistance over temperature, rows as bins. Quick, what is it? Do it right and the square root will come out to 2369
